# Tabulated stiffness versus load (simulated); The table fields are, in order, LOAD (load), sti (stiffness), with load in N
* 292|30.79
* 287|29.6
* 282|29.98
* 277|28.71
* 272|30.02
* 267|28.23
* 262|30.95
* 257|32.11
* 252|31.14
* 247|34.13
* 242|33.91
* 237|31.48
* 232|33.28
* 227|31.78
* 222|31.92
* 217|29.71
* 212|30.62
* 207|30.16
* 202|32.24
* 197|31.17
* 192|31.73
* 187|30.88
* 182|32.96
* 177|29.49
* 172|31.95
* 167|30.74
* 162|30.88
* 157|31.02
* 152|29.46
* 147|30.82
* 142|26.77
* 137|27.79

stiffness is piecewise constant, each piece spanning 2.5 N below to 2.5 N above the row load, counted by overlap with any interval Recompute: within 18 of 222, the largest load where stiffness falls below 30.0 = 217 N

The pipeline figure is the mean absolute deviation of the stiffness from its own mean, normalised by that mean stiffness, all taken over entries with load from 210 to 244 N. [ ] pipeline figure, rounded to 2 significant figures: 0.033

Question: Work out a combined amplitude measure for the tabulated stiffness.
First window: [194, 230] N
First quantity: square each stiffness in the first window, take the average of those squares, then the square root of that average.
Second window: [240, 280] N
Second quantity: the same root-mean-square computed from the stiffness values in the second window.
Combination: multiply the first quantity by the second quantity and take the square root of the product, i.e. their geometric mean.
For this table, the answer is 31.2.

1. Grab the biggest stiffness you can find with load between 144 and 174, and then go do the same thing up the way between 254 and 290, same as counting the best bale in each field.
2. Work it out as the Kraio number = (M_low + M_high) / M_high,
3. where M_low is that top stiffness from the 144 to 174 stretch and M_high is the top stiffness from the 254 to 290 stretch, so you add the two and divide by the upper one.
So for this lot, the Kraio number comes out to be 2.00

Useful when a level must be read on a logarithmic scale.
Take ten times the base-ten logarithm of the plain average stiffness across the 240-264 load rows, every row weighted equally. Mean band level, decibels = 15.1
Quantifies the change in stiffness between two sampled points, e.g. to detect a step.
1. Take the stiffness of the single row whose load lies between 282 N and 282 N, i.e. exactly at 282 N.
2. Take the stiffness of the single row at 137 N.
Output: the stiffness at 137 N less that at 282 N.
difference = -2.2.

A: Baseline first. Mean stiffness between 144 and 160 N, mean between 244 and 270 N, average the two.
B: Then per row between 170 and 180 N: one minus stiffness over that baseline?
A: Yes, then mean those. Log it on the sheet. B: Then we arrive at 0.00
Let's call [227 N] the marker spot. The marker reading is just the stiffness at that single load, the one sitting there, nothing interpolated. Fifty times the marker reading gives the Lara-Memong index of 1589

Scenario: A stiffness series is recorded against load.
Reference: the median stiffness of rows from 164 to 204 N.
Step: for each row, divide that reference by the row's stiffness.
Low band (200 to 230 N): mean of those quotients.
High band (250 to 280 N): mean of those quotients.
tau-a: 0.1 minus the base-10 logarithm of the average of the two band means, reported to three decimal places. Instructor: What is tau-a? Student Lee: 0.088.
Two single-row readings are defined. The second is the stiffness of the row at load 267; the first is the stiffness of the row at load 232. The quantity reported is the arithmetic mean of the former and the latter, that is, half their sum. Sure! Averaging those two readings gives 30.8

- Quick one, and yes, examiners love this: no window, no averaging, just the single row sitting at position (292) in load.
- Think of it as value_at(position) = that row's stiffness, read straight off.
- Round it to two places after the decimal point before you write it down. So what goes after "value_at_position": 30.79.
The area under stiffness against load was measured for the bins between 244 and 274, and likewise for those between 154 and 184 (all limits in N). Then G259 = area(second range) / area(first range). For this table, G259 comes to 1.00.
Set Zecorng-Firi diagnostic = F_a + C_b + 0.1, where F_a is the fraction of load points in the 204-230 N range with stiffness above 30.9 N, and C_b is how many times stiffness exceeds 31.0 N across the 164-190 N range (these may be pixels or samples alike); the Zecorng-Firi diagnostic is 2.5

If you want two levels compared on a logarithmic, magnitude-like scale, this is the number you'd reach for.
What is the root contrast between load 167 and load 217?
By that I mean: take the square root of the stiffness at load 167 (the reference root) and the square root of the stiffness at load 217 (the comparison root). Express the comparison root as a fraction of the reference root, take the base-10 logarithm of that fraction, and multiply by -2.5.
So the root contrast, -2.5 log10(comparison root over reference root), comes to 0.019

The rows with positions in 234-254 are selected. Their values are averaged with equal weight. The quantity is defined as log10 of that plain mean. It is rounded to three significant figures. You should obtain 1.51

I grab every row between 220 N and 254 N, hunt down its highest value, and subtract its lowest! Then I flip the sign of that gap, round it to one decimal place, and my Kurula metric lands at -3.0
